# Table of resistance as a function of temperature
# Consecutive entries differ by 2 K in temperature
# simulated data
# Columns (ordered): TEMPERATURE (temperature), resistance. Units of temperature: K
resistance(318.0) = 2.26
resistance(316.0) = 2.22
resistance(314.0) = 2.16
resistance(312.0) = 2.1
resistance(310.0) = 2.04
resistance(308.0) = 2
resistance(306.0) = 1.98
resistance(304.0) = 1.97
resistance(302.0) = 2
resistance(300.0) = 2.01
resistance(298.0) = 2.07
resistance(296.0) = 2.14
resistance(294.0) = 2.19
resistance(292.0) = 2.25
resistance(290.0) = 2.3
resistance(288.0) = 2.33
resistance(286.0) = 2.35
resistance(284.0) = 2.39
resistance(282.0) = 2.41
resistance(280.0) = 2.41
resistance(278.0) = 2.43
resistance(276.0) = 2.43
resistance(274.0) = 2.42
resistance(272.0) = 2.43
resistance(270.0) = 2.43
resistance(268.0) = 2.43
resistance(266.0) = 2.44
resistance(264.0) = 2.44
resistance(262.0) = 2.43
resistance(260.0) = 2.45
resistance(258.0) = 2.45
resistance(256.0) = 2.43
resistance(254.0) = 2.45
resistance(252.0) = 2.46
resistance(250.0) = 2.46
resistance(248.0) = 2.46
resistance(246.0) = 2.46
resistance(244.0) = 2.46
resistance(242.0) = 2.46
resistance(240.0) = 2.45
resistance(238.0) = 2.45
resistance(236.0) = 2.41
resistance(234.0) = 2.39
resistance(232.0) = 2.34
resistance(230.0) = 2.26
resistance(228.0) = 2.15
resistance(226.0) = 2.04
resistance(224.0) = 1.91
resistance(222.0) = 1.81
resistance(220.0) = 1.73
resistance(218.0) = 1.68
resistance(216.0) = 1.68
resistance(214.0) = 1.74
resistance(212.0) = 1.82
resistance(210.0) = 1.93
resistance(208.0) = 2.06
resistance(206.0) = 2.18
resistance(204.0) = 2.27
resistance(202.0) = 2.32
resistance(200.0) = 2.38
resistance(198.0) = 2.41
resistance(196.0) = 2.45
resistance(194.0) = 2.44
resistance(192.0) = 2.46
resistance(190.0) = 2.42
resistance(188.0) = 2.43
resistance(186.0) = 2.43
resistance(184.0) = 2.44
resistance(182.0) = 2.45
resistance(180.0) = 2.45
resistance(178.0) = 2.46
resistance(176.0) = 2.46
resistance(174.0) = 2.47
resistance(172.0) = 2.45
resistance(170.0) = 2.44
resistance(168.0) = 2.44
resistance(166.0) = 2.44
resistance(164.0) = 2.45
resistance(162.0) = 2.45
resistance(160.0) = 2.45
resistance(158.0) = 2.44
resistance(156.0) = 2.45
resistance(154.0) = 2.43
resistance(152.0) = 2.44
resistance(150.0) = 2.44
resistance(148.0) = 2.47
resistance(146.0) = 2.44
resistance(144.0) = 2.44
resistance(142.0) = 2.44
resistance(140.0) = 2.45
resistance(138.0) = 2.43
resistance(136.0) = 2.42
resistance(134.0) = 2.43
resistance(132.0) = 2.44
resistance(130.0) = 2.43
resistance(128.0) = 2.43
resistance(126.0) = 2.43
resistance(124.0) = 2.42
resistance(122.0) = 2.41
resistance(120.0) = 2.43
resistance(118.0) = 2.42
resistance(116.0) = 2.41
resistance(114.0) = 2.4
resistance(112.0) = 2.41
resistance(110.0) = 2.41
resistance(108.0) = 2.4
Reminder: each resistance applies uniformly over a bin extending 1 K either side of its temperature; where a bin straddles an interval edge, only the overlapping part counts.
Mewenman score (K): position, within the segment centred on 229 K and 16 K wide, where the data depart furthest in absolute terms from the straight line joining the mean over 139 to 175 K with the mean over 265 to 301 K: 222.0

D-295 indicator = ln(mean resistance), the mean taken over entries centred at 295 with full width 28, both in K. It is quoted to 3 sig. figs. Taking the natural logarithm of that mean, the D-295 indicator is 0.775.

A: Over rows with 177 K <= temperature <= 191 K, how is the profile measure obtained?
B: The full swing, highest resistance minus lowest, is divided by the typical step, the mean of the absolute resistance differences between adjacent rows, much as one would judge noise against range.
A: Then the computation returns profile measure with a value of 6.0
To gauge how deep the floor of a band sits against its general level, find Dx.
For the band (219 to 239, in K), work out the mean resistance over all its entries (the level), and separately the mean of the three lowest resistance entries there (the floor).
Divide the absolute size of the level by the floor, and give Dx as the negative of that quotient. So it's -1.183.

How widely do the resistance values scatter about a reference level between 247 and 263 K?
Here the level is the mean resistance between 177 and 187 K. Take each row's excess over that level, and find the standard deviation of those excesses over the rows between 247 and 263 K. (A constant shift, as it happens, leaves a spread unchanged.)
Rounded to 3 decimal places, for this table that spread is 0.012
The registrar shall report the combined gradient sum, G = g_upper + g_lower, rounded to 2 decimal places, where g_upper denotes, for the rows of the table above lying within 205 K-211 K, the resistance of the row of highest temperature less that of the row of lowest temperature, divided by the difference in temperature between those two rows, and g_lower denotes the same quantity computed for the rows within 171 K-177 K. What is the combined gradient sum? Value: -0.06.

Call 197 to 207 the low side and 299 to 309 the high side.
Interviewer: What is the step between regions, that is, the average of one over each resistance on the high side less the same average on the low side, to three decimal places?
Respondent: 0.069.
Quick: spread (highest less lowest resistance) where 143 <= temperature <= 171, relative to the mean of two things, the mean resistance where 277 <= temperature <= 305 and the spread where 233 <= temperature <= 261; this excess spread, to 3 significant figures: -1.11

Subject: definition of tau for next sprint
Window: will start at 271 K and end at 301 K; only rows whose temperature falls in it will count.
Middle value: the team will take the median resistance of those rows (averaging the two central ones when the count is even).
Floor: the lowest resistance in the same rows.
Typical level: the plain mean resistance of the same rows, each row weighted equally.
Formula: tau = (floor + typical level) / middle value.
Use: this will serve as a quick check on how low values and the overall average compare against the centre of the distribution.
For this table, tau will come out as 1.84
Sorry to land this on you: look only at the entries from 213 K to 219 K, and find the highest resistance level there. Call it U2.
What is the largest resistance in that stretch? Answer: 1.74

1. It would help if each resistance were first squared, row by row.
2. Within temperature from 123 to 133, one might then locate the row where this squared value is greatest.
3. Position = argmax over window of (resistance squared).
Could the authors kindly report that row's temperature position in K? 132.0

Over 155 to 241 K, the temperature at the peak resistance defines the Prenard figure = 174.0 K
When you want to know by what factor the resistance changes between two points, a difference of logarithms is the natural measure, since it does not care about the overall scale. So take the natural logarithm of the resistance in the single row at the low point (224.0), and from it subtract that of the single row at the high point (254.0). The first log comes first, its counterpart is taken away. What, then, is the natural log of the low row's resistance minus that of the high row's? -0.2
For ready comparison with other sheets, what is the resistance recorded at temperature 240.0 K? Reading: 2.45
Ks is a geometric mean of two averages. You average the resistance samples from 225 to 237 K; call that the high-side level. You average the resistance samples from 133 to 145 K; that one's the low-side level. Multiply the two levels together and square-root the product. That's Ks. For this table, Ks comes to 2.35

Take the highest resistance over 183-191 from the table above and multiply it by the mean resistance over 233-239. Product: 5.90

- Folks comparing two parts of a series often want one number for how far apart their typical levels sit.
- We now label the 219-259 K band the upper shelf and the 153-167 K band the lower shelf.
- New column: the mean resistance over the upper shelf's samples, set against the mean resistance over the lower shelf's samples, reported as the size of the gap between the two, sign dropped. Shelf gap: 0.14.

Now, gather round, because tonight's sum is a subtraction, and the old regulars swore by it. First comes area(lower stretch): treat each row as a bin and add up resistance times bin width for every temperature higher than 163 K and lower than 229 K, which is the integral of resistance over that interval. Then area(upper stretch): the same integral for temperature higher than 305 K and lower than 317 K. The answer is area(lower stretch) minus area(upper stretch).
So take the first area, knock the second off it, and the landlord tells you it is 122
